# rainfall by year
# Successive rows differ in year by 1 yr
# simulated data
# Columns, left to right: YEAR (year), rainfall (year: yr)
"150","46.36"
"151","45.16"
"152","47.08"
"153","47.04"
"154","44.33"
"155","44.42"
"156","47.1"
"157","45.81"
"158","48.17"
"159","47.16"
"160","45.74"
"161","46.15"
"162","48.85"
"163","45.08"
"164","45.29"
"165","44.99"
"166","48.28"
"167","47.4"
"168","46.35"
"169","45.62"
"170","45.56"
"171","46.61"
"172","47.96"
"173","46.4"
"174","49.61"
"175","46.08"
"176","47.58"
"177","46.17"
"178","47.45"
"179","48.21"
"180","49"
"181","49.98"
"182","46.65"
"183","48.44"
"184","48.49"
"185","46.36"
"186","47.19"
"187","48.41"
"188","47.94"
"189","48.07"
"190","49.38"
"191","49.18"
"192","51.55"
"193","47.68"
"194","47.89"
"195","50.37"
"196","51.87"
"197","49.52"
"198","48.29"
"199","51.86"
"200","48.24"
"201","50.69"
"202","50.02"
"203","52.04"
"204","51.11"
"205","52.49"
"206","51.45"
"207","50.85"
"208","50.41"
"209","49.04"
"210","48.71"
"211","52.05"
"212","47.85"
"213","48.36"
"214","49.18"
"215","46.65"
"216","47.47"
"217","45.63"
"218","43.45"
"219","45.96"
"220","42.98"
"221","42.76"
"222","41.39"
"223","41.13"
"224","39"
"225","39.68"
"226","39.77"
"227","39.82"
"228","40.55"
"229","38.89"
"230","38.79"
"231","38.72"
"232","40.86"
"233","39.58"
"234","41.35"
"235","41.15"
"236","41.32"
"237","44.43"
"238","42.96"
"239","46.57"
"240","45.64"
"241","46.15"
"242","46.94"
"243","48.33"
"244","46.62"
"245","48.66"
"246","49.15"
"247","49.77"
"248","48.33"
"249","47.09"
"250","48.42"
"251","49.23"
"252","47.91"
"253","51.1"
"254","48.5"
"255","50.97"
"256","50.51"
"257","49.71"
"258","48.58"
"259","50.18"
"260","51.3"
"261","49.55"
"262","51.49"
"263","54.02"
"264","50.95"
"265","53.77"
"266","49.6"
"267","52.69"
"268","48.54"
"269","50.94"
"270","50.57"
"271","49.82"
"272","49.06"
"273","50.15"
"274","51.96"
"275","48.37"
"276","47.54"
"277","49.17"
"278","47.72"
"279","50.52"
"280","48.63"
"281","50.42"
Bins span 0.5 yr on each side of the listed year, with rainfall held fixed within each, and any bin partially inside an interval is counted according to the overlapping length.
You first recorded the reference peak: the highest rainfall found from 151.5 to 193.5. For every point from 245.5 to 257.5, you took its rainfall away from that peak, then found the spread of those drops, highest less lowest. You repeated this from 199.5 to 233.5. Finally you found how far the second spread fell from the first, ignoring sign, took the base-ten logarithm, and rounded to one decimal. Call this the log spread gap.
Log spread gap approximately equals 1.0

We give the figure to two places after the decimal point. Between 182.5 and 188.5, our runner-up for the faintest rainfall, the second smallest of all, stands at 47.19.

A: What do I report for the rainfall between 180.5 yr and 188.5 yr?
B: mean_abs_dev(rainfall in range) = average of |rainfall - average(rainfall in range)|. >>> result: 0.90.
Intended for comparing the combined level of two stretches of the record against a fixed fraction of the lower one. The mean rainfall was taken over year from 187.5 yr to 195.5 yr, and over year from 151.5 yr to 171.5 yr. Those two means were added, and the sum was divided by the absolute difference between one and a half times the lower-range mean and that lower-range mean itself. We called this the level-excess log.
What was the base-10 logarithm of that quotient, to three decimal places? 0.614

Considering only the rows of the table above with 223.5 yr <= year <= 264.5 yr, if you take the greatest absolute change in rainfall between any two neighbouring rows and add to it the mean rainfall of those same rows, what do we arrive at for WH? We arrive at 50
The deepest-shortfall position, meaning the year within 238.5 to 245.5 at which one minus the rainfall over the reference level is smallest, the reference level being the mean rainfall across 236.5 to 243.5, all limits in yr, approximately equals 245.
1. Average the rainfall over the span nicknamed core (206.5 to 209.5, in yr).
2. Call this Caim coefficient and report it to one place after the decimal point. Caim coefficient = 50.1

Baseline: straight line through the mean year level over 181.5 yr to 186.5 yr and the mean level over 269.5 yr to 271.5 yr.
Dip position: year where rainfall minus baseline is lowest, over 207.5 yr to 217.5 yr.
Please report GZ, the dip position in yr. 217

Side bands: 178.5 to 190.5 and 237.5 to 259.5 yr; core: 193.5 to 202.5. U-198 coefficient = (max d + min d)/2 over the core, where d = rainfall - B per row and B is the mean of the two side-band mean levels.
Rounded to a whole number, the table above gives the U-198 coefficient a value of 2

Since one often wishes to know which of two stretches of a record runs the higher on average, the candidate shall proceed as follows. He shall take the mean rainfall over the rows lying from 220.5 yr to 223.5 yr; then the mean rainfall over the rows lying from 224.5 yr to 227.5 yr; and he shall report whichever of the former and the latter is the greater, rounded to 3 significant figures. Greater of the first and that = 41.8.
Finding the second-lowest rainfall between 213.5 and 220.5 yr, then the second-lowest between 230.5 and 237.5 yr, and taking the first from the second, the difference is -3.9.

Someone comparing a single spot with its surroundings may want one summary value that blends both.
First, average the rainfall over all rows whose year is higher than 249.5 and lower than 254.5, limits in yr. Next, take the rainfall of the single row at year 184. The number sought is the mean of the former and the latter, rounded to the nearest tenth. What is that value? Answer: 48.8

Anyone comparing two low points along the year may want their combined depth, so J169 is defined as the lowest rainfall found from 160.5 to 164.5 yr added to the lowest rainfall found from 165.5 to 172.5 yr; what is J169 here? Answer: 91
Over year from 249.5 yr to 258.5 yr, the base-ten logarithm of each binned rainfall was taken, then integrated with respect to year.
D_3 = 15.2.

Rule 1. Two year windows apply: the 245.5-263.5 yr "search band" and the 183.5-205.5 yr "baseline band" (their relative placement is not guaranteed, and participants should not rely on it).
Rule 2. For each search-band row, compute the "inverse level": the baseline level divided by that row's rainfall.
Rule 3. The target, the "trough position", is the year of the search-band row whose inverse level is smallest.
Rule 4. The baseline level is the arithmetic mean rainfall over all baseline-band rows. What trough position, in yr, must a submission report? 263 yr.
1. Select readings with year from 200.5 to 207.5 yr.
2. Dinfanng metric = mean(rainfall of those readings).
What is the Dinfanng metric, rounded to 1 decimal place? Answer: 51.2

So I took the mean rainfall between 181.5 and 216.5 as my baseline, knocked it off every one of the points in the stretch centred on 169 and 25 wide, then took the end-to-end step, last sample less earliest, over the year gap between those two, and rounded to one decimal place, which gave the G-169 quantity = 0.2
